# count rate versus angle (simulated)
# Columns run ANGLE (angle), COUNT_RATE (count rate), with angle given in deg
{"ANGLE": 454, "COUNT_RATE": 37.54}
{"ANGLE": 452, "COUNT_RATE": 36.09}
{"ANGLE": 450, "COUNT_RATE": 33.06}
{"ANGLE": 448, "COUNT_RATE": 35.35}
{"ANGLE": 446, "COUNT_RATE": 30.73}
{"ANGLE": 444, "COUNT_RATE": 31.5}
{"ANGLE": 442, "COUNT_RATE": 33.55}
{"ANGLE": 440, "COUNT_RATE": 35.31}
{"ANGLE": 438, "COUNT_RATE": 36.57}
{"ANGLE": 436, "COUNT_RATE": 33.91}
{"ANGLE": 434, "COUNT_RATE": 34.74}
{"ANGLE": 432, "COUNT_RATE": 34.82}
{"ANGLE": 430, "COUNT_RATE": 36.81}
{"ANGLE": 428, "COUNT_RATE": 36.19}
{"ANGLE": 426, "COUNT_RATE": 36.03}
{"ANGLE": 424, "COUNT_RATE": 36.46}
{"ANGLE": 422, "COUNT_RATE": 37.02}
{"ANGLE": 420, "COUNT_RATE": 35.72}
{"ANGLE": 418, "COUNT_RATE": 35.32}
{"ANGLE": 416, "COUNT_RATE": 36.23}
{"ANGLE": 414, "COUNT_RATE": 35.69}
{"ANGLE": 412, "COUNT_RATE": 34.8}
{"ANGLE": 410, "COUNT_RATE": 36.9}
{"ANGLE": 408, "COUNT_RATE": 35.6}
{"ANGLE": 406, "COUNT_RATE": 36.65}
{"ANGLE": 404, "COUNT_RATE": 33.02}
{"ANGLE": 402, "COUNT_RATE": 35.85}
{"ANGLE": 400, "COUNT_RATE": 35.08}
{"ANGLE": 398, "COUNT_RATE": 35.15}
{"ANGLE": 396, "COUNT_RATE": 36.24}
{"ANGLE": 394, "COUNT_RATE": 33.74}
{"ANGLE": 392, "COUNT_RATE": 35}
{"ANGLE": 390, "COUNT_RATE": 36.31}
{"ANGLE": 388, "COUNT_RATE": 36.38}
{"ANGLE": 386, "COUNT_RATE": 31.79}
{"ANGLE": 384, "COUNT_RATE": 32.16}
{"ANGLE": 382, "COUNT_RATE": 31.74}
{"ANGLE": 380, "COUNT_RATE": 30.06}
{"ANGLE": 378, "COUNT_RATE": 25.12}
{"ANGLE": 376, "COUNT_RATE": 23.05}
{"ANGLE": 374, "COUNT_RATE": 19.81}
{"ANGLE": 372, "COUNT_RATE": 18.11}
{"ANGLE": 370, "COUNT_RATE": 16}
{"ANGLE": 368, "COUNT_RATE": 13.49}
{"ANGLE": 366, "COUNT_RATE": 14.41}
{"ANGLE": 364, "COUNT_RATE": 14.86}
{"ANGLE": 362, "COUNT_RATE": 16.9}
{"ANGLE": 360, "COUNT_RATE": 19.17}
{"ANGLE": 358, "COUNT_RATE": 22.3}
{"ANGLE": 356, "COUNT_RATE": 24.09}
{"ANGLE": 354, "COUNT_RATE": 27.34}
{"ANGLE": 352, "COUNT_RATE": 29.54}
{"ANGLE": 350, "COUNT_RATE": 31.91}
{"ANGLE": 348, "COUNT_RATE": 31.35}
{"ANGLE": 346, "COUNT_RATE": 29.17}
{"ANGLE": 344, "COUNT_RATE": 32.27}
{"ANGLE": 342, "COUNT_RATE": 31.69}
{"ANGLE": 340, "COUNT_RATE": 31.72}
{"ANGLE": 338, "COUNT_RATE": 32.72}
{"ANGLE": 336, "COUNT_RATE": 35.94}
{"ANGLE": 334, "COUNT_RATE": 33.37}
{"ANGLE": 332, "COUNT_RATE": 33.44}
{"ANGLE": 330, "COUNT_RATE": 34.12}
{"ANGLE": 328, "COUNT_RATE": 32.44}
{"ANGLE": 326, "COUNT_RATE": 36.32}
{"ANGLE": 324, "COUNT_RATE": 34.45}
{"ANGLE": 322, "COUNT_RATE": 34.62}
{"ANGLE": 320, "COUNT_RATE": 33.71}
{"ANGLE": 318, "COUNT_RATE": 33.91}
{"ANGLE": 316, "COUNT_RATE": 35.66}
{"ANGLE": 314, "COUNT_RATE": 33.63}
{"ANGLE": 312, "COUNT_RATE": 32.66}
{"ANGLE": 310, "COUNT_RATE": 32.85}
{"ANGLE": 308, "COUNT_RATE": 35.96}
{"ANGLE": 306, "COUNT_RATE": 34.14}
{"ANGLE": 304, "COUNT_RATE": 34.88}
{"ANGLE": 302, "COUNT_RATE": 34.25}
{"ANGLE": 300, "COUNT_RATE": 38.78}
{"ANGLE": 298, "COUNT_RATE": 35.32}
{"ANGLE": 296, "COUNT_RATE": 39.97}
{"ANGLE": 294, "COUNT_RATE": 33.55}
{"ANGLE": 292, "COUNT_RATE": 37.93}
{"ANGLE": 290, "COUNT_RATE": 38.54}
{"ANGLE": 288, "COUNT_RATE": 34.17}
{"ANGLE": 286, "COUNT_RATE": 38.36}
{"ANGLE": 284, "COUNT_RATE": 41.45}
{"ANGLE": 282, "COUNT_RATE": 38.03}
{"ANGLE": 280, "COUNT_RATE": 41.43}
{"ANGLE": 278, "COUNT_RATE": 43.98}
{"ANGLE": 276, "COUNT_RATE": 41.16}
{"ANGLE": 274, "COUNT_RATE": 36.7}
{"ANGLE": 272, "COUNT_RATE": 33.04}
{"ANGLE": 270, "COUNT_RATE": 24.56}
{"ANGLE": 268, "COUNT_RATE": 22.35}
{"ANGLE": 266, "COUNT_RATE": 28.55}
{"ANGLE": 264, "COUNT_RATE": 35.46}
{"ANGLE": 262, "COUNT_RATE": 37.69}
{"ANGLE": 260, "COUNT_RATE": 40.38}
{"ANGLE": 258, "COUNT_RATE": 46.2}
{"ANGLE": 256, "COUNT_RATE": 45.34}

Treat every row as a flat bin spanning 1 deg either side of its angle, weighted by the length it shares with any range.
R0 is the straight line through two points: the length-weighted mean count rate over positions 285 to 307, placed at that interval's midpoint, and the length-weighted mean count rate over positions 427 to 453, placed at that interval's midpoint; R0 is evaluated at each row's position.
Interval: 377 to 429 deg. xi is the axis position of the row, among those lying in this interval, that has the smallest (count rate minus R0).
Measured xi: 378 deg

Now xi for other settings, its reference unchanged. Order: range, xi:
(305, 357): 356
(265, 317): 268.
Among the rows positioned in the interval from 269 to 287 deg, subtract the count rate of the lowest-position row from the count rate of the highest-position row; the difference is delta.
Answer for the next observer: 14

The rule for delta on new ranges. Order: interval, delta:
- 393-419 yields 2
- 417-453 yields 1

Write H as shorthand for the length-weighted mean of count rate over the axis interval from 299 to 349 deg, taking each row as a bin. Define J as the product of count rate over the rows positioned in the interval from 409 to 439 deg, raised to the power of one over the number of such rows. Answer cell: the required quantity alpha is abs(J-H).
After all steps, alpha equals 2.0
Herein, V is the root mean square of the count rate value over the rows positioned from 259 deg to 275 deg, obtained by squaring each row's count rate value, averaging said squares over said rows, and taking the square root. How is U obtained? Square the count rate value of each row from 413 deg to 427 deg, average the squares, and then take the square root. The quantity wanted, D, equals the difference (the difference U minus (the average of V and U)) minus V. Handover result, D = -31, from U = 36.1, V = 33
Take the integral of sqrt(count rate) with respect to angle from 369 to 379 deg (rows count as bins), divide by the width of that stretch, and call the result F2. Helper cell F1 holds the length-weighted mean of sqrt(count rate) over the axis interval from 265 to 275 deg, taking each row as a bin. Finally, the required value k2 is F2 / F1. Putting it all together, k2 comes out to 0.84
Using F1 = 5.4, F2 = 4.50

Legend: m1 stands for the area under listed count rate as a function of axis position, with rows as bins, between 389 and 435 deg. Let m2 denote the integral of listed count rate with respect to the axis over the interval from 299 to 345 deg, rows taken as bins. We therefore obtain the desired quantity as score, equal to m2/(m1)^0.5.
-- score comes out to 39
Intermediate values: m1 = 1639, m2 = 1567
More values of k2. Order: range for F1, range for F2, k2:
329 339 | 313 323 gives 1.01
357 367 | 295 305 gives 1.45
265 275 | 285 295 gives 1.13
